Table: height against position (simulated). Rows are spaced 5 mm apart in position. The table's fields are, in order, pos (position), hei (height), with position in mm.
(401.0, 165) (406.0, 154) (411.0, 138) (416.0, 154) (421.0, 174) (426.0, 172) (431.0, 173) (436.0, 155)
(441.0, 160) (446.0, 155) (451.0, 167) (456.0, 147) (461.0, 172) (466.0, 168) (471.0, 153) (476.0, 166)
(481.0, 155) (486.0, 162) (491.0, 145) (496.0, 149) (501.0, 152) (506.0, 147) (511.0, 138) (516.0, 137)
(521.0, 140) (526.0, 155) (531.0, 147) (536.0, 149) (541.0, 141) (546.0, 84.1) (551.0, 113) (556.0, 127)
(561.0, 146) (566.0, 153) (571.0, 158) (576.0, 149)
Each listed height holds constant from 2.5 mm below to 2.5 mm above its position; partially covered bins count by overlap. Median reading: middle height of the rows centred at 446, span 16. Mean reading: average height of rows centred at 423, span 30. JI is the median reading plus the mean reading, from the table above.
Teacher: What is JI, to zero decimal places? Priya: 321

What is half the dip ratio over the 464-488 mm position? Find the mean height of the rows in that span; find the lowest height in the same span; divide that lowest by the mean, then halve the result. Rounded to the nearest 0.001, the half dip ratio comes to 0.476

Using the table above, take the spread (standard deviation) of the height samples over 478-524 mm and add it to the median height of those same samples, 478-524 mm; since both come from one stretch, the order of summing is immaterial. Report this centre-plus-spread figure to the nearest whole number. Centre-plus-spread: 155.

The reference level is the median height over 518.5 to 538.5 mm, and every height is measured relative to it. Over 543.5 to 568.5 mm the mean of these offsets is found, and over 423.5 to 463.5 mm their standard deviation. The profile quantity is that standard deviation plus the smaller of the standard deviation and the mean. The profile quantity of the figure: -14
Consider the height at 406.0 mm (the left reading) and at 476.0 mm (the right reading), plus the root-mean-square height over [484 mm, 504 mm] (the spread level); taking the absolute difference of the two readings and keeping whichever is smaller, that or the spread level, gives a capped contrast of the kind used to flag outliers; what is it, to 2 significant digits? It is 12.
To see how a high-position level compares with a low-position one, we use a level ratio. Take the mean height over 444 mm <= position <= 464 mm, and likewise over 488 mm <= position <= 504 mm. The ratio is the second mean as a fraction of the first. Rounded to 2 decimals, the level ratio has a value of 0.93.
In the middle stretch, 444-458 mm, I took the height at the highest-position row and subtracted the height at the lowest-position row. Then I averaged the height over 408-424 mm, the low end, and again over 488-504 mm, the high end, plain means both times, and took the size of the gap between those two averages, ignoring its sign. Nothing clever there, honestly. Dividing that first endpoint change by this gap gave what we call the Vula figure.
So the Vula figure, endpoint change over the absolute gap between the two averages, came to -1.2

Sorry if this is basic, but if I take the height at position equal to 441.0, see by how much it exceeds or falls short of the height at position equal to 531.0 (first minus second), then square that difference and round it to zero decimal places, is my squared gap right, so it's 169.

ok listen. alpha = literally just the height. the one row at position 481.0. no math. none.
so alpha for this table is 155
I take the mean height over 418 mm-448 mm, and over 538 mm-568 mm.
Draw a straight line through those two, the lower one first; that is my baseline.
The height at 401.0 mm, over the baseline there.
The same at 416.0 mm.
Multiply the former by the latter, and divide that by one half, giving 1.71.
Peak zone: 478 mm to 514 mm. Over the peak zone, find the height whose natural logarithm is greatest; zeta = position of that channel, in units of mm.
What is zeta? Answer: 486.0 mm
